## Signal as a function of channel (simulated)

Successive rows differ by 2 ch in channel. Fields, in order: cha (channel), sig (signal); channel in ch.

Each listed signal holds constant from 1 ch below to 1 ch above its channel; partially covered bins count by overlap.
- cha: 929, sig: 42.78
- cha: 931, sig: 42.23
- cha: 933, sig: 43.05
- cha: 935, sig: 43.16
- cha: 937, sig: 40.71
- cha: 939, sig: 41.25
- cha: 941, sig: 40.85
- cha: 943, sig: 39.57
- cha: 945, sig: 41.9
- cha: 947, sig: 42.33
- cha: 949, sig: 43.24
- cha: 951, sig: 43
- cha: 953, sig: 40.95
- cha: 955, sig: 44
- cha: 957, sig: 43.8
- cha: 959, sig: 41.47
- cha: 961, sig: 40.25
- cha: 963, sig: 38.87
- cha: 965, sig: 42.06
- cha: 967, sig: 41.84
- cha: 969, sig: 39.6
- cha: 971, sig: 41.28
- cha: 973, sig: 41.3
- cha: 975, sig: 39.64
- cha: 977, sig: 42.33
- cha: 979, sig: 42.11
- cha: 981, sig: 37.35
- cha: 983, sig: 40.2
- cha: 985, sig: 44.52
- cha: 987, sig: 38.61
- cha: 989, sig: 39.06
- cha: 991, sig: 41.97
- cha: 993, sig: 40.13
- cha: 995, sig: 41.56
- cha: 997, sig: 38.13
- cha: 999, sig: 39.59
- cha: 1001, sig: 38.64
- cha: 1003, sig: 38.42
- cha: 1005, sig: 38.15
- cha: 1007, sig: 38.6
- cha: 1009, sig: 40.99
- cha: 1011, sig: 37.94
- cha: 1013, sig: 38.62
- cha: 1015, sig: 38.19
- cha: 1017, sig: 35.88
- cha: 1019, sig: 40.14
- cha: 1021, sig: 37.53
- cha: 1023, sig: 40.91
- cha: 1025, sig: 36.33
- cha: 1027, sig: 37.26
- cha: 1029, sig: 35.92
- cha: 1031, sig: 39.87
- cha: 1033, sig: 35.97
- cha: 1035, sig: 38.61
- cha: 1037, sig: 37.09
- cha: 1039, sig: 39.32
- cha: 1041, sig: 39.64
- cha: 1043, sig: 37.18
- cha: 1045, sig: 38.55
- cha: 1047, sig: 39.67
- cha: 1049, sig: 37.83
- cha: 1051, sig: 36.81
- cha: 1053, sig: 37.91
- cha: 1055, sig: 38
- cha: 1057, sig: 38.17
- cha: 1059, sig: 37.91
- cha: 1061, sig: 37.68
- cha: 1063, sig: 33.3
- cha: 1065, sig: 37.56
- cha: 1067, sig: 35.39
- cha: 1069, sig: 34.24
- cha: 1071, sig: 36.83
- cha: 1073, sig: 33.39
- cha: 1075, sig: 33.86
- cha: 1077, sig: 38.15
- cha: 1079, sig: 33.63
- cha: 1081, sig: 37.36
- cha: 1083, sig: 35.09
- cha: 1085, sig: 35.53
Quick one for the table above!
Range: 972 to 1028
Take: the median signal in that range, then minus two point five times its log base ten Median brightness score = -3.97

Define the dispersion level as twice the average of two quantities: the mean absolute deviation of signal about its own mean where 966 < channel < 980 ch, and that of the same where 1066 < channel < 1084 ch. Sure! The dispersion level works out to 2.31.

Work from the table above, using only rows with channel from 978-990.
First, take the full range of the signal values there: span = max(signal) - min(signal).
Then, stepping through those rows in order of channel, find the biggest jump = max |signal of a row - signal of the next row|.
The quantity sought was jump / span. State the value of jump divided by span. 0.82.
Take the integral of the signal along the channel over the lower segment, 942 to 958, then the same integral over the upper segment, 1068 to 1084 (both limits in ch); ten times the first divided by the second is 12.0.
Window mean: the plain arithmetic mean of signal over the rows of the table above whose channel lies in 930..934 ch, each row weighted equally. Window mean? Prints 42.6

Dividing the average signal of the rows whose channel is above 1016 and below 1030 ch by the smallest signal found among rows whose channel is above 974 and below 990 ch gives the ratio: 1.010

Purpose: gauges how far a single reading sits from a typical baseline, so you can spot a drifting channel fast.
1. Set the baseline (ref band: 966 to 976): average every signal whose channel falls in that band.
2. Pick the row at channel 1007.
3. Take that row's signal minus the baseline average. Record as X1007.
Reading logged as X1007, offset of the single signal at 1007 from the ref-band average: -2.1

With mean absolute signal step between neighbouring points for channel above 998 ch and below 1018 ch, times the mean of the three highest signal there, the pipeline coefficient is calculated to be 47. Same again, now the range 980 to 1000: 117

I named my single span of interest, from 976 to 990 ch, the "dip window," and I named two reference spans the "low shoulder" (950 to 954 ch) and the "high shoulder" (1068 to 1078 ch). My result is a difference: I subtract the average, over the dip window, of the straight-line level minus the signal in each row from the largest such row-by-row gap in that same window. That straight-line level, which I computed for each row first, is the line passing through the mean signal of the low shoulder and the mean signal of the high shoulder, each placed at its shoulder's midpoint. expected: 3.4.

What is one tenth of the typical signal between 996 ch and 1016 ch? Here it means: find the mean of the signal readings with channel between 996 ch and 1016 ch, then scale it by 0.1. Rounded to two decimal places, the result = 3.87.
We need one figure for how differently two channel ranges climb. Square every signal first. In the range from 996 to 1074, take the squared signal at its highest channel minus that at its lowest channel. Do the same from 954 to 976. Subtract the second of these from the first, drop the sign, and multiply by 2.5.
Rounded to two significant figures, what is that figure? 64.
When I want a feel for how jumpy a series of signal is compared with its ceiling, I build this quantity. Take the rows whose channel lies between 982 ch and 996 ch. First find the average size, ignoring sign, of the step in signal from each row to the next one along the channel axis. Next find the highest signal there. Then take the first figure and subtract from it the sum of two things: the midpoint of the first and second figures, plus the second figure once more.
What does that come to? -65.4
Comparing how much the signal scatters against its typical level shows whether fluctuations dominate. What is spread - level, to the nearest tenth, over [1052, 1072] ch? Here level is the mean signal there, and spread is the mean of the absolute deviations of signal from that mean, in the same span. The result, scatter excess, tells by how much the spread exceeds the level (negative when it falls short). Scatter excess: -35.3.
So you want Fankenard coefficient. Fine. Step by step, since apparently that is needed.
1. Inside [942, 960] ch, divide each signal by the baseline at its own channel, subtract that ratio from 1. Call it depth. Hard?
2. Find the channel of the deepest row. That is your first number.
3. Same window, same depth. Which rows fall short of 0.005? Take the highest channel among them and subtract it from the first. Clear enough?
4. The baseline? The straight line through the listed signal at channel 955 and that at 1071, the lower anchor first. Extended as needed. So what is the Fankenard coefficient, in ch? -14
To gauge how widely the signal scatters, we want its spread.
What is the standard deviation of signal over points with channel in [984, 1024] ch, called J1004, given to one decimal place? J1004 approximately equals 1.9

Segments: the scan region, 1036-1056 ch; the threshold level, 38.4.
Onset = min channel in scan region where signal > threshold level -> 1039 ch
